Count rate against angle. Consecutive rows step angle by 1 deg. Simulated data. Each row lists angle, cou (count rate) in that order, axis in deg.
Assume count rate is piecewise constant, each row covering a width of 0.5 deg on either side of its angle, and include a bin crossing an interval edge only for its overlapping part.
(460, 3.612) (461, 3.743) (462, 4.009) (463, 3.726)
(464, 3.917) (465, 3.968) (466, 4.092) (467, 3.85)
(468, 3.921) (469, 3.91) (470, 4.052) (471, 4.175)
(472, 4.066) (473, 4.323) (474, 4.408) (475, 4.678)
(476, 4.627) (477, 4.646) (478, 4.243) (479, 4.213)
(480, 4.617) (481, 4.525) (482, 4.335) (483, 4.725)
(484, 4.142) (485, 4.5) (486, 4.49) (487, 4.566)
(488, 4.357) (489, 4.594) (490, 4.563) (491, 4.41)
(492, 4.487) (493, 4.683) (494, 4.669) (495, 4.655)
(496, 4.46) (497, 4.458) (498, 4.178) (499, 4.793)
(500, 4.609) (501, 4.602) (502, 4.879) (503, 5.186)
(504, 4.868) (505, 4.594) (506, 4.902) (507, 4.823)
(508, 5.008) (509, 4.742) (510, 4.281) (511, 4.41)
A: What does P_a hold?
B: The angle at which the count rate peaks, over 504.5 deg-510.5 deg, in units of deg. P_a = 508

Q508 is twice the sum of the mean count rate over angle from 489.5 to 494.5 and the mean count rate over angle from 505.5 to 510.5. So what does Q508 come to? 18.6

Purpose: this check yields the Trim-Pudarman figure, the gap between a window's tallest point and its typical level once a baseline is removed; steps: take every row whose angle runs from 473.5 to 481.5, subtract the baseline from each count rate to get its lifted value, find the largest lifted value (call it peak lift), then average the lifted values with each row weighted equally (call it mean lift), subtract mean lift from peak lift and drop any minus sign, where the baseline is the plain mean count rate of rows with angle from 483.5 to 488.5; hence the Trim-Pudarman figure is 0.18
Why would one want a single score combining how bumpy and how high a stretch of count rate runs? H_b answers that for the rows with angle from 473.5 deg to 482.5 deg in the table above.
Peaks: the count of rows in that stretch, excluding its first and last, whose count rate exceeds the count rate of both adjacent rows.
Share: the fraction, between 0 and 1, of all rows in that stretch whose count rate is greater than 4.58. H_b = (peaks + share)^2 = 12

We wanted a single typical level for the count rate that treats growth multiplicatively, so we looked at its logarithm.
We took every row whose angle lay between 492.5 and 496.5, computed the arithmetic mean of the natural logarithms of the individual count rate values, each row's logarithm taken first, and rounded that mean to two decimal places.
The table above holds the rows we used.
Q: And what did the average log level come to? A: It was 1.53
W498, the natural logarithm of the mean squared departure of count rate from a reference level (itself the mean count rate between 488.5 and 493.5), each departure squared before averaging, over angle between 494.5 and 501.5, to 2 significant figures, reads -3.4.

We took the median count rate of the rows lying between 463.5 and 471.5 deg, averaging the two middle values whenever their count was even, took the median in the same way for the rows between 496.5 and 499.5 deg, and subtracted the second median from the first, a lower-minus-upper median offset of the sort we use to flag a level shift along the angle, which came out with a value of -0.51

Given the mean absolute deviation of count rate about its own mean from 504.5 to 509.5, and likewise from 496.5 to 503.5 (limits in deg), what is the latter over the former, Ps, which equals 2.1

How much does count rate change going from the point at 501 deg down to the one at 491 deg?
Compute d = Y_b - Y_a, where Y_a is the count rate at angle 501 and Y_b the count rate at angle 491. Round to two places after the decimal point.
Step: -0.19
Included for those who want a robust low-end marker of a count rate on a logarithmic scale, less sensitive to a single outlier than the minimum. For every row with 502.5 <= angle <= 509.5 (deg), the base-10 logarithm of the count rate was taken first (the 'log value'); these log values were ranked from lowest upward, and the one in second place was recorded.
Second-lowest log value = 0.676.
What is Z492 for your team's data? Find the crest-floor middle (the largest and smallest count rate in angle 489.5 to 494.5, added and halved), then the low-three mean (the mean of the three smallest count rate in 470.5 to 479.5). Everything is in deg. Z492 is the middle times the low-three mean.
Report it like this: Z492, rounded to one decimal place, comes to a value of 18.9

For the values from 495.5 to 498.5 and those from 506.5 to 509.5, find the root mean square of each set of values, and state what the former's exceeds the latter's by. -0.5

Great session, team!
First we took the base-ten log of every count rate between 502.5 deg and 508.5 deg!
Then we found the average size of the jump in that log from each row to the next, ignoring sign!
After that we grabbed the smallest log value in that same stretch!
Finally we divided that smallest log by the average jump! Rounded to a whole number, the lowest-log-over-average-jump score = 32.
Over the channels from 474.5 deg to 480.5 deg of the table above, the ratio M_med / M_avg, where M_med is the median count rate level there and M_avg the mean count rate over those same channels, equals 1.03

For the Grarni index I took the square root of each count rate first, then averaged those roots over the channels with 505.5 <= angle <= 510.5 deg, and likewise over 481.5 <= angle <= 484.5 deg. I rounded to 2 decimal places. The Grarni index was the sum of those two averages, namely 4.28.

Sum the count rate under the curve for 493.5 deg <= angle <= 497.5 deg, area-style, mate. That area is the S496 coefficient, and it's 18.2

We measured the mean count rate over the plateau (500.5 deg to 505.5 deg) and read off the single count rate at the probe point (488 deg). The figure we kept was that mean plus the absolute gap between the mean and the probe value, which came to 5.29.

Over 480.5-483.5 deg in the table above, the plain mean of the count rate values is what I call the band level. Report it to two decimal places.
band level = 4.53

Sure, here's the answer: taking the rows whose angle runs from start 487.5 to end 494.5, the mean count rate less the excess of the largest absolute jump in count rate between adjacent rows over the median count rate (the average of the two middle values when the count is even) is 8.9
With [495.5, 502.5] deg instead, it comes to 8.6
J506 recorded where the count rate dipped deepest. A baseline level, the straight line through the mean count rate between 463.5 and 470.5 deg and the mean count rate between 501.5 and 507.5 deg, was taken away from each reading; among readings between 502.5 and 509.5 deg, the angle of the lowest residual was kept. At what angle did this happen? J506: 505 deg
